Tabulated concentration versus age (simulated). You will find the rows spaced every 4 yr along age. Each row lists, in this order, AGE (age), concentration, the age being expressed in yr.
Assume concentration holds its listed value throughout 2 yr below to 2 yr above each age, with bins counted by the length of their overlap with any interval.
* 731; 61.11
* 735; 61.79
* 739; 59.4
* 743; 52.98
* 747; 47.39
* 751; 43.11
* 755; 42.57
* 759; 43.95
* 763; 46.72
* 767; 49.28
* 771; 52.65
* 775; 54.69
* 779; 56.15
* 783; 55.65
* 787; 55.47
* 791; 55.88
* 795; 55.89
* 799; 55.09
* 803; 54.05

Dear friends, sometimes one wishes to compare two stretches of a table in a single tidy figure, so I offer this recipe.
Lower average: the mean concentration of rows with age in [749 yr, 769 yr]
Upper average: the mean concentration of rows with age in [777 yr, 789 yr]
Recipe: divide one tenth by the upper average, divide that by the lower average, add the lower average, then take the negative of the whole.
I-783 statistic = -45.1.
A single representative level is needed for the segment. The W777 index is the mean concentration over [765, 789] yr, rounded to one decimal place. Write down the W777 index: 54.0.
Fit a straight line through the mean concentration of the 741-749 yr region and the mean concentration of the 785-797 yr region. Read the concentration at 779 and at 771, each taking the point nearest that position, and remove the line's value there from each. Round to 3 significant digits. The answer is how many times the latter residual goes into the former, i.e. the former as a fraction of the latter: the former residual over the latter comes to -2.73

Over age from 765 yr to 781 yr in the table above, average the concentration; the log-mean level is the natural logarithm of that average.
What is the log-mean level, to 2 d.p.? 3.97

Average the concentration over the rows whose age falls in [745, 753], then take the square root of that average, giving 6.73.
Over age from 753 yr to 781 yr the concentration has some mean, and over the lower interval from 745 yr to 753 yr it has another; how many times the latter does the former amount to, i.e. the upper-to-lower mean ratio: 1.09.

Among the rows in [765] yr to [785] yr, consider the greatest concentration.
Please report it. 56.15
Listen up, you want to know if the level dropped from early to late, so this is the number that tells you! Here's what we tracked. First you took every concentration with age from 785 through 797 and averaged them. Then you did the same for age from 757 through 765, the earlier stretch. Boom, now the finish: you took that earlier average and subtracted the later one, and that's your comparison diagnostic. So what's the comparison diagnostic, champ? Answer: -10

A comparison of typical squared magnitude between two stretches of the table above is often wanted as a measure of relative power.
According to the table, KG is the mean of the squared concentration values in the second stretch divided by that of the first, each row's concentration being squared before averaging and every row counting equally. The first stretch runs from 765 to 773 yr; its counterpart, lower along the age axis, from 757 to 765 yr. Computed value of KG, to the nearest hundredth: 0.79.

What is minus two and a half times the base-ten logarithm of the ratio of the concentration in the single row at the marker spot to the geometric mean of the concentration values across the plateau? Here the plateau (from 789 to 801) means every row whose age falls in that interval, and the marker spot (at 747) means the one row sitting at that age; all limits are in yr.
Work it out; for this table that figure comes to 0.17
